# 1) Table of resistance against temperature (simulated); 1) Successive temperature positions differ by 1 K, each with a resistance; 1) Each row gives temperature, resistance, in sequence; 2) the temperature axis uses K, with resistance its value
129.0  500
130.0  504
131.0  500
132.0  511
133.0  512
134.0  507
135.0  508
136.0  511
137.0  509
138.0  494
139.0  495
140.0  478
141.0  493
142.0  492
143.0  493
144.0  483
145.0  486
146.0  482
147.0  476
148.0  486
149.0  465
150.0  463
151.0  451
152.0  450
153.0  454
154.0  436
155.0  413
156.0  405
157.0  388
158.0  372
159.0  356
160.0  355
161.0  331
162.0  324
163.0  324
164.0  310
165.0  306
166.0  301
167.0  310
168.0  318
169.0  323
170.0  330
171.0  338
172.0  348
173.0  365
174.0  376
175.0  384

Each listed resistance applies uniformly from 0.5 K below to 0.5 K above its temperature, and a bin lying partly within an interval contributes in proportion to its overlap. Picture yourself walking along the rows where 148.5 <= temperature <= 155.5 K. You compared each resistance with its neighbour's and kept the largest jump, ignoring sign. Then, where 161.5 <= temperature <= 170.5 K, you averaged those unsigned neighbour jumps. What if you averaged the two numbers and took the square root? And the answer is 3.8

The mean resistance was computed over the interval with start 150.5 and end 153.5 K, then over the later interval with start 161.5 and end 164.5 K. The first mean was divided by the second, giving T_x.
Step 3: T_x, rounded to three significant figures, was 1.41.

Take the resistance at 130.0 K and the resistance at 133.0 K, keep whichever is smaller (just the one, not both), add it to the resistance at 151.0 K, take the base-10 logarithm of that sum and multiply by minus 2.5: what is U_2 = -7.45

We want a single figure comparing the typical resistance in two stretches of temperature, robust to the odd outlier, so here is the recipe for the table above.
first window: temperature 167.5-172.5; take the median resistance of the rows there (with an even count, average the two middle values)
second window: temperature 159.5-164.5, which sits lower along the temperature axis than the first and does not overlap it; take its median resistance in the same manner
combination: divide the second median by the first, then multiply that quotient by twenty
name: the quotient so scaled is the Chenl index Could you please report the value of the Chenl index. 20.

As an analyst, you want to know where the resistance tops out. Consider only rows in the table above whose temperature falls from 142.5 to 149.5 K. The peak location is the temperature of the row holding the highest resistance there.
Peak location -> 143.0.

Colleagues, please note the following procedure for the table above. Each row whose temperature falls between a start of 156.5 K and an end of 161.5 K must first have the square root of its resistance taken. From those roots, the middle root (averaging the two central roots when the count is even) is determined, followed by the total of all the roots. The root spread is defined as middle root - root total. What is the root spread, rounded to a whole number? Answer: -76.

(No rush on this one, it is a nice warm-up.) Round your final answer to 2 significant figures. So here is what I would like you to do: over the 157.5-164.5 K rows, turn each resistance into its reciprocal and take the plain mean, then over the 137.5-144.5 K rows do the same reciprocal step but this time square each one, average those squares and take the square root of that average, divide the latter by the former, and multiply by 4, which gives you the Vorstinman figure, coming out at 2.8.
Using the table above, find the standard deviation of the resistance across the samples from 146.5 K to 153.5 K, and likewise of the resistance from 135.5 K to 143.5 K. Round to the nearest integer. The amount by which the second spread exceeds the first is -3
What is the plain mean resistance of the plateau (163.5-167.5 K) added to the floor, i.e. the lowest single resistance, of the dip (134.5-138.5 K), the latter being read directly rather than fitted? 801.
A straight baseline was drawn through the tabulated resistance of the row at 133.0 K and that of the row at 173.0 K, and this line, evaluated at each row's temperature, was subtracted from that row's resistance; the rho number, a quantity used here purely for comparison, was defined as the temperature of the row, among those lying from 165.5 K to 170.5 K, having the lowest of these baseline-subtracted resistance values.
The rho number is 166.0 K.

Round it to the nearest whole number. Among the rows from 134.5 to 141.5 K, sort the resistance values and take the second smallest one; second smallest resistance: 493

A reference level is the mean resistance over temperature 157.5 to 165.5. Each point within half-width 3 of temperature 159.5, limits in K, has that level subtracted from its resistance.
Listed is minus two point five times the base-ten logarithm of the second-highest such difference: -3.93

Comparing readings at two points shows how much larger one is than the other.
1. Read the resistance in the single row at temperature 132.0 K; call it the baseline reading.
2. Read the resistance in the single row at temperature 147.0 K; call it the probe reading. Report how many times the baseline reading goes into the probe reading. 0.93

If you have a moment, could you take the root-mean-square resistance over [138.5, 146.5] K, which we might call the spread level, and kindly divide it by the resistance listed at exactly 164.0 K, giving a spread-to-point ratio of 1.57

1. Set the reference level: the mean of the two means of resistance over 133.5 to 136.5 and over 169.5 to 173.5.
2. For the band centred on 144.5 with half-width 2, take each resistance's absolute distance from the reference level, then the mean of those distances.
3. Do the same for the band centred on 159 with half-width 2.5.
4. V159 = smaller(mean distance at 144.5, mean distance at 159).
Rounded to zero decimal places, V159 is 59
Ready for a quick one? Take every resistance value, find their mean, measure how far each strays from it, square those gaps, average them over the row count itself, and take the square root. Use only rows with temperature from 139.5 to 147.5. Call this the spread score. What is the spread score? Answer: 6.3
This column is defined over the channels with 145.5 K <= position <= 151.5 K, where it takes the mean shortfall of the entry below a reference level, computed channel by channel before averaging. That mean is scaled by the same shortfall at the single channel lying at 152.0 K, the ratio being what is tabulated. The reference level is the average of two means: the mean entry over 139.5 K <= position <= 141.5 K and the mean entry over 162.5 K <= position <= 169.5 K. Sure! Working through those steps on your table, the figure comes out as 1.4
